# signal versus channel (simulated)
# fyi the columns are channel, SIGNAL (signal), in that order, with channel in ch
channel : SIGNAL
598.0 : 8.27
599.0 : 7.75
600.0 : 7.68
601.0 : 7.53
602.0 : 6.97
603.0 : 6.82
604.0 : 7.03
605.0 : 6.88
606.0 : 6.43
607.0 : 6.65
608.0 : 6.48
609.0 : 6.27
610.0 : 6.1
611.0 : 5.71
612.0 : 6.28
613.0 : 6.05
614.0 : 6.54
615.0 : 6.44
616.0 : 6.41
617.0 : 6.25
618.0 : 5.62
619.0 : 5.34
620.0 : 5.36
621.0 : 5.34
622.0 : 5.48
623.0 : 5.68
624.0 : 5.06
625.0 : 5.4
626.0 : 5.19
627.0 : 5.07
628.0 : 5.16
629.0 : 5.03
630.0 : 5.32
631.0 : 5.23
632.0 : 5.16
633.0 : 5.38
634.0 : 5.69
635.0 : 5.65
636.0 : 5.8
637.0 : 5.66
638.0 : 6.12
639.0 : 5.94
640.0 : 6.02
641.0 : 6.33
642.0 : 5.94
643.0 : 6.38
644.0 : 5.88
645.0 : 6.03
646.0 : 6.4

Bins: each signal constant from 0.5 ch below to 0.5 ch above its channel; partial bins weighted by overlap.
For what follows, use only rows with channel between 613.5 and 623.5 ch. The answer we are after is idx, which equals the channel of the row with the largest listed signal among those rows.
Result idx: 614.0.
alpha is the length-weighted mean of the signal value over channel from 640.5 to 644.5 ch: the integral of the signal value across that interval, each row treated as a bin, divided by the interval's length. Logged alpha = 6.1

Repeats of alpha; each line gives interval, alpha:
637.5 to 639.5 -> 6.0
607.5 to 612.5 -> 6.2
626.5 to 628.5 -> 5.1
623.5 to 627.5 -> 5.2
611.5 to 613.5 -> 6.2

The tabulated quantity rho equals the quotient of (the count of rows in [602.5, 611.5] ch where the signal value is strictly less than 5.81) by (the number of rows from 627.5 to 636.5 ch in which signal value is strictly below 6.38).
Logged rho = 0.11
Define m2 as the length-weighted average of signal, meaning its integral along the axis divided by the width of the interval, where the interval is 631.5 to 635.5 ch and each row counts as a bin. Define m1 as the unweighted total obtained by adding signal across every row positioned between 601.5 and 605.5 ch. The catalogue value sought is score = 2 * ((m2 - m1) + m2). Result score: -34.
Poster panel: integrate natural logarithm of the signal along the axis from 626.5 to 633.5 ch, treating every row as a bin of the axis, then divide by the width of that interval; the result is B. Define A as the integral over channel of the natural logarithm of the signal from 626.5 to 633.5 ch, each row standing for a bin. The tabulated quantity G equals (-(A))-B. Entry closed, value -13.2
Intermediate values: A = 11.5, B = 1.65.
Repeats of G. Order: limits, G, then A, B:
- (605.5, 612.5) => -14.7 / 12.8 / 1.84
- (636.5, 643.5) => -14.4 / 12.6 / 1.80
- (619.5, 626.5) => -13.4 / 11.7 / 1.68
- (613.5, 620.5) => -14.3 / 12.5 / 1.79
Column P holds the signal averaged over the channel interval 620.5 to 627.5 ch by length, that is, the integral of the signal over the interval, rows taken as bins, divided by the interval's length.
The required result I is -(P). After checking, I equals -5.3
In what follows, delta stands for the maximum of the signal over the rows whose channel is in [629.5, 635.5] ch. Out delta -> 5.69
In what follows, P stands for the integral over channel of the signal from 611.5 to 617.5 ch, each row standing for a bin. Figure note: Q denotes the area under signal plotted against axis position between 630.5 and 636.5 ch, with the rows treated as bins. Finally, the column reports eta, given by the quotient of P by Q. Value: 1.15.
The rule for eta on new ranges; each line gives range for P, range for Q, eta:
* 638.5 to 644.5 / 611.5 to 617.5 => 0.96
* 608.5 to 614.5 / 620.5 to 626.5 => 1.15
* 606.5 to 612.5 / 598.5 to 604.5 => 0.86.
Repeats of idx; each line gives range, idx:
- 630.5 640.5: 638.0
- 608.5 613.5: 612.0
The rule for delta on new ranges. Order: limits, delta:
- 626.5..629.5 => 5.16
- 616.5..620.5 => 6.25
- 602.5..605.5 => 7.03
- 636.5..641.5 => 6.33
